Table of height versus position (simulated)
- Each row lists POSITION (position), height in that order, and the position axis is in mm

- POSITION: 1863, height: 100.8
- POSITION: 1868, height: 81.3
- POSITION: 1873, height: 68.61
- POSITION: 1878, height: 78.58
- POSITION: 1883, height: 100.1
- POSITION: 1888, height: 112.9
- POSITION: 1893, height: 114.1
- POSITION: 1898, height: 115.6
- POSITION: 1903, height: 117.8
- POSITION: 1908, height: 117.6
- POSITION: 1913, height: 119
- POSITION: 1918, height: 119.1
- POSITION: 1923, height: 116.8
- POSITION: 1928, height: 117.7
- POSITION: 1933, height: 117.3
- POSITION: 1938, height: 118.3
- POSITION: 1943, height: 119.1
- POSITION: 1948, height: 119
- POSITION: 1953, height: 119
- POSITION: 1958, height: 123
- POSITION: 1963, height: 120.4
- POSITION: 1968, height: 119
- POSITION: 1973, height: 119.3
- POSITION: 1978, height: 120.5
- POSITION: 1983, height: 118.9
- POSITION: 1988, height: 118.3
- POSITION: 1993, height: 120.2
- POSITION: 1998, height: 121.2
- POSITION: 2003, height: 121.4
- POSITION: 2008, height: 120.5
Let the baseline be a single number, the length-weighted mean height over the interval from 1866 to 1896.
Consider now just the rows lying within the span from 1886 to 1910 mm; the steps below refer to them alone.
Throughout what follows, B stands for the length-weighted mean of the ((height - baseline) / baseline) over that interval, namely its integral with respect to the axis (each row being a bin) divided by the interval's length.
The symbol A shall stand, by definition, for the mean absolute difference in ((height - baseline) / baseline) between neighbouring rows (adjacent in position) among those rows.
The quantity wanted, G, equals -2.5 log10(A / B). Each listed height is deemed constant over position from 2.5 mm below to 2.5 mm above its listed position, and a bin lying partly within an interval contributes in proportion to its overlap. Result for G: 3.1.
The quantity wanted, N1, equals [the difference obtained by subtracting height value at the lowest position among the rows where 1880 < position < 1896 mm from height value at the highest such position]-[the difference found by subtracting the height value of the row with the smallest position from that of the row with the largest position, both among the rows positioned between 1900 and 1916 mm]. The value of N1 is 13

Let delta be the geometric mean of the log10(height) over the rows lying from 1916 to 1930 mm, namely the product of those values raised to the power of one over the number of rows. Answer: 2.07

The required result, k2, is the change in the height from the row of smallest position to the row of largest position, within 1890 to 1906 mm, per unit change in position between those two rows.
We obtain 0.4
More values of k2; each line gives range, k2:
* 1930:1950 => 0.1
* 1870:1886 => 3.1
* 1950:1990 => 0.0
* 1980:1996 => 0.1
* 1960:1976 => -0.1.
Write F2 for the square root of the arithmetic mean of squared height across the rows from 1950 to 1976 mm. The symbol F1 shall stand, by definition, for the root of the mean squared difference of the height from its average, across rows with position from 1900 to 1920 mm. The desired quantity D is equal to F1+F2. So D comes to 121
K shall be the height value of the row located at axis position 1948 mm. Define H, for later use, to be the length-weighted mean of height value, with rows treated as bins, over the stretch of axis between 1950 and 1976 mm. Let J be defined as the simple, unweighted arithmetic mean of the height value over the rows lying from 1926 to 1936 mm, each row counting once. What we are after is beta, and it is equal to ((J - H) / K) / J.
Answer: -0.0002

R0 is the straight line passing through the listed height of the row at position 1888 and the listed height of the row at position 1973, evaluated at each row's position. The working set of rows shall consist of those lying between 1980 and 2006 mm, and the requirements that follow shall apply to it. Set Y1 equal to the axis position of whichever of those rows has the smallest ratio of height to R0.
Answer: 1988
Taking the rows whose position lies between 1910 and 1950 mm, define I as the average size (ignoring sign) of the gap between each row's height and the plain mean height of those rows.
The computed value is 0.77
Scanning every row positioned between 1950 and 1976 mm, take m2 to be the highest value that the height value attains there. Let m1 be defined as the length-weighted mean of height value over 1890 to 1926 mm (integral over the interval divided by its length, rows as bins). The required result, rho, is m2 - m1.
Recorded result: 5.9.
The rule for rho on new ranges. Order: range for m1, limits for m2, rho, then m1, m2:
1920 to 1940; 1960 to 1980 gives 3.0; 118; 120.5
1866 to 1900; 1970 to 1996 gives 24.7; 96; 120.5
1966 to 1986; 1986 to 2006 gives 2.0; 119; 121.4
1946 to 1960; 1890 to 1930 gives -1.2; 120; 119.1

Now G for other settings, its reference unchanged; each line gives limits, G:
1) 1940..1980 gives 3.2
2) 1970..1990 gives 3.4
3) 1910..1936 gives 3.6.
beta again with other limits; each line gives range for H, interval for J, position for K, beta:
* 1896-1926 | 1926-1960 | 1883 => 0.0001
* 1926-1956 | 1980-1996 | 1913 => 0.0000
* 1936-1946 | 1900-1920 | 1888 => 0.0000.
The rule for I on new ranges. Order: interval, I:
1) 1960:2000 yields 0.85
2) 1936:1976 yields 1.03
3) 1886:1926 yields 1.81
